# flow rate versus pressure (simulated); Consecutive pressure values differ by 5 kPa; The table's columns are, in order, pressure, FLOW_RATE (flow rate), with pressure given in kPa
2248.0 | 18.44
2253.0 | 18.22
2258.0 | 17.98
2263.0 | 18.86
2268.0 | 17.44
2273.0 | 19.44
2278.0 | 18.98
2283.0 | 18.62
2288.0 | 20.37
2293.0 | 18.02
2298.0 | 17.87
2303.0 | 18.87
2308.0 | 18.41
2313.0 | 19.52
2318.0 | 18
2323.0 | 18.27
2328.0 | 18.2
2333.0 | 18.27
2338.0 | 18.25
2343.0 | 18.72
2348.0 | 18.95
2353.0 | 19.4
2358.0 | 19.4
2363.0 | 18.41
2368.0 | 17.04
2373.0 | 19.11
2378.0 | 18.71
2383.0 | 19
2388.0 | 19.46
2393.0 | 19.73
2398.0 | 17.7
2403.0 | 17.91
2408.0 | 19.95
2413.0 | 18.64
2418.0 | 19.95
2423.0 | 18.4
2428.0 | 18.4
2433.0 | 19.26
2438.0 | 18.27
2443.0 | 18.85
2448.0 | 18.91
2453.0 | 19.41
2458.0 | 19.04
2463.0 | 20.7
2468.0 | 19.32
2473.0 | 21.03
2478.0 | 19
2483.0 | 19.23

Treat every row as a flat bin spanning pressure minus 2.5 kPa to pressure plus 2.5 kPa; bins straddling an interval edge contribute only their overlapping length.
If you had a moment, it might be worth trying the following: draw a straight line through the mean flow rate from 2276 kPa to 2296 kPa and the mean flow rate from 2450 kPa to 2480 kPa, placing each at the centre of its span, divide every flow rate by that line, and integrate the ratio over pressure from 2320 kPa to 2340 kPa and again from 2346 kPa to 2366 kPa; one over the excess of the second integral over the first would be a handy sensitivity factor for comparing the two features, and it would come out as 1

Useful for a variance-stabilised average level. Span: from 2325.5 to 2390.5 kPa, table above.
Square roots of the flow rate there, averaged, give 4.32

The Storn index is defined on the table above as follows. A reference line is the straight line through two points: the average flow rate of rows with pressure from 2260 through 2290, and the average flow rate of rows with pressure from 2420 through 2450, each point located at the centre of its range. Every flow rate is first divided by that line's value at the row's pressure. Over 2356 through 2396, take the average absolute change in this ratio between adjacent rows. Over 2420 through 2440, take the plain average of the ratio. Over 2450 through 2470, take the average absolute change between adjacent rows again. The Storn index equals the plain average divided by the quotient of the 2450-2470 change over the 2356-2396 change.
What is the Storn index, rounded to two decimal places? 0.73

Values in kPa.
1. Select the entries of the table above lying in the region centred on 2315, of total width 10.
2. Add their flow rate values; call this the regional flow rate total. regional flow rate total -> 37.5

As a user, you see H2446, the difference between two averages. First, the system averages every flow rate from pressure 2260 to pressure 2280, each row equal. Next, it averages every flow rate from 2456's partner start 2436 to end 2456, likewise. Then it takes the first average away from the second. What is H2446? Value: 0.2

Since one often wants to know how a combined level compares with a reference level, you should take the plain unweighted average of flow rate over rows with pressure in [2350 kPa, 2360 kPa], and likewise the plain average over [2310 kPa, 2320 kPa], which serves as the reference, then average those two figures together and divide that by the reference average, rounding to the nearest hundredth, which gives 1.02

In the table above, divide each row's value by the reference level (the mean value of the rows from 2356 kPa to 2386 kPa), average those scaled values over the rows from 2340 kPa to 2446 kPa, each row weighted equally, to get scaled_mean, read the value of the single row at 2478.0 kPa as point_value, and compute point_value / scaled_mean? 18.8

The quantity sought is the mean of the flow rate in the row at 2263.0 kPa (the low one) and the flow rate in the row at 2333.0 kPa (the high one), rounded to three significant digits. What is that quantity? 18.6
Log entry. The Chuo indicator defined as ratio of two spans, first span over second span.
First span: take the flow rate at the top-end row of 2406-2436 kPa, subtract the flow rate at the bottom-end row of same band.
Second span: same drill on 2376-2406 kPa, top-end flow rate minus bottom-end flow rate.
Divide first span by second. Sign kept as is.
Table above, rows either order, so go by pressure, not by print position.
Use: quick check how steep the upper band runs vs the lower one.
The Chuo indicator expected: 0.9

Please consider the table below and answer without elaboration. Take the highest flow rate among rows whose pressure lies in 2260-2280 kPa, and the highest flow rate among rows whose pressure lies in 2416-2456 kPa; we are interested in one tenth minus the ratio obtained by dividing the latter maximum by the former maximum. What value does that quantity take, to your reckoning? -0.926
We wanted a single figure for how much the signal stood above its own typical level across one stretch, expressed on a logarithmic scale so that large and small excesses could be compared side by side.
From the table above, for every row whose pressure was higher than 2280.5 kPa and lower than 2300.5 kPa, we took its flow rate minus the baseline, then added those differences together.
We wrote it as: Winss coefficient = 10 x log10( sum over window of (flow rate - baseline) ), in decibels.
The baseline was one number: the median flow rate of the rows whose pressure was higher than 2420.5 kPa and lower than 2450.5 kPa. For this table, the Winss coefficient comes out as -4.2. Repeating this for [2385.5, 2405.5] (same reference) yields -5.2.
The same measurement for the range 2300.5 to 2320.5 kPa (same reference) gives -5.2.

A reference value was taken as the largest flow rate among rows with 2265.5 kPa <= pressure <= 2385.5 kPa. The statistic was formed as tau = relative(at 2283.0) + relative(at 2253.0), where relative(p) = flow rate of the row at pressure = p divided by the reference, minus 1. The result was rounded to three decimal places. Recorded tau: -0.191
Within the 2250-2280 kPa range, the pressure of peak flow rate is 2273.0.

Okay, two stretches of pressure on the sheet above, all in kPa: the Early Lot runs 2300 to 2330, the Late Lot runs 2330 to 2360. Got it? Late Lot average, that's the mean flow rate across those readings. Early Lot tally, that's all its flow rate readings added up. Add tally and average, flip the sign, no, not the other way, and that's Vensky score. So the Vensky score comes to -130.1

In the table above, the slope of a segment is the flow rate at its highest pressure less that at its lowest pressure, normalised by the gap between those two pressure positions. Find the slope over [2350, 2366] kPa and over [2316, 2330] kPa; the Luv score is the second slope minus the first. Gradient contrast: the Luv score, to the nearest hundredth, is 0.12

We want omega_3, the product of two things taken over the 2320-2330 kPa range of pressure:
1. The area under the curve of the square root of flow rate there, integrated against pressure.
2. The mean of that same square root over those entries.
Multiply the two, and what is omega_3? 182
